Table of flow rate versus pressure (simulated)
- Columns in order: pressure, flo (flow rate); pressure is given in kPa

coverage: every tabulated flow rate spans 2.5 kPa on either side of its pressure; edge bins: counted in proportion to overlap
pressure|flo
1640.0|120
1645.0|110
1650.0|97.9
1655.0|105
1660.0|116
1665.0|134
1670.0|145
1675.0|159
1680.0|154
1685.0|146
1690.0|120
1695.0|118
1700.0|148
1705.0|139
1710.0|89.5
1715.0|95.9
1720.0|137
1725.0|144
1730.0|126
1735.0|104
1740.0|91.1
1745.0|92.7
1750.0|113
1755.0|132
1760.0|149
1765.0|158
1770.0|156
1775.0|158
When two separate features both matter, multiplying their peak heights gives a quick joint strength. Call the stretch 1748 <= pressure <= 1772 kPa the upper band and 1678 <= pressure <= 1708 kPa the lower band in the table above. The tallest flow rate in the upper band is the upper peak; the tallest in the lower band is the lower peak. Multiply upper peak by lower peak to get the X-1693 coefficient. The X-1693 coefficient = 24332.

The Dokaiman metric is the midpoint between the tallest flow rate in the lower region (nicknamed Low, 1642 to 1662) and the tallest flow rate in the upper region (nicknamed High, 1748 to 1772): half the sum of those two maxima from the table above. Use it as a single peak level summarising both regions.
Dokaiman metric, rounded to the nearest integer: 137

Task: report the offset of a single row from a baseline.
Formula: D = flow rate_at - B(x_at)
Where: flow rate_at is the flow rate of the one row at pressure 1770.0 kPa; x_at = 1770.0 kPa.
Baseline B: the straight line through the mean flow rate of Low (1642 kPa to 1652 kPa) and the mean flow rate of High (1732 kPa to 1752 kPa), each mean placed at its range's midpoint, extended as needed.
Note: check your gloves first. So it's 57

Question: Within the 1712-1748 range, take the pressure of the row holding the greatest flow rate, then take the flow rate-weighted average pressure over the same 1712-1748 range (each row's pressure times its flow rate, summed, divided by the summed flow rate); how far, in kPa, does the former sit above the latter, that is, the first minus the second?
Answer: -4.1 kPa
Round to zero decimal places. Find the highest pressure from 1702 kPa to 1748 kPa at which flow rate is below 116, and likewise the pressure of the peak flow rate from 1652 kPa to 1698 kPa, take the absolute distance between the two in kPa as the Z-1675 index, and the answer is 70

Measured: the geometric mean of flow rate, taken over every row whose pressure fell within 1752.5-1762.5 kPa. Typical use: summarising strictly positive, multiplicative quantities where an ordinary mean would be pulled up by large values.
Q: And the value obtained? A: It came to 140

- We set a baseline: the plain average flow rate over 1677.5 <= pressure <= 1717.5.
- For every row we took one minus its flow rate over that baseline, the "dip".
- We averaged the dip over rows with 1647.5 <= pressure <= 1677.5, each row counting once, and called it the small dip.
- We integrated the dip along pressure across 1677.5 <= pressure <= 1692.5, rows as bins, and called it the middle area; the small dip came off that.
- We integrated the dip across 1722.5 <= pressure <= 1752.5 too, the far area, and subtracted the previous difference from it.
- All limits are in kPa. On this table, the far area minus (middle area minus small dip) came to 5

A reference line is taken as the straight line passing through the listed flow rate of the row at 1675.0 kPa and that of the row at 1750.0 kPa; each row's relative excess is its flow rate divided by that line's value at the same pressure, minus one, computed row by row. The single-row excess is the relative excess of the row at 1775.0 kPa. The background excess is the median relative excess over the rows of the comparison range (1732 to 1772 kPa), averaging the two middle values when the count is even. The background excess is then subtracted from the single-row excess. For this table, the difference 0.52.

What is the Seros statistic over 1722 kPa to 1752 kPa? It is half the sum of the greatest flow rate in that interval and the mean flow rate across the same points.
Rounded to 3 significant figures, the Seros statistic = 128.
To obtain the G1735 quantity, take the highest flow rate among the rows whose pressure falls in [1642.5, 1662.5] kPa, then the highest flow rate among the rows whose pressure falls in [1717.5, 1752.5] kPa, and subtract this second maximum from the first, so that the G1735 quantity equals -28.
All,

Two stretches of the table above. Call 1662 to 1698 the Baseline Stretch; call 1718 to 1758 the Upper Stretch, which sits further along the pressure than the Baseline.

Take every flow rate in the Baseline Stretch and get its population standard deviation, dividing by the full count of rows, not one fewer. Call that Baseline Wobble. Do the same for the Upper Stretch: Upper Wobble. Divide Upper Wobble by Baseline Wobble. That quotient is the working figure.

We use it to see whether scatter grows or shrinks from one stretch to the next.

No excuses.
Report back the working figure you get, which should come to 1.28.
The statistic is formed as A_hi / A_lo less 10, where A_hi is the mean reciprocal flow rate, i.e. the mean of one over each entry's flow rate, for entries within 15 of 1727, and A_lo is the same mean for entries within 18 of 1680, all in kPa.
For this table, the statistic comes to -8.78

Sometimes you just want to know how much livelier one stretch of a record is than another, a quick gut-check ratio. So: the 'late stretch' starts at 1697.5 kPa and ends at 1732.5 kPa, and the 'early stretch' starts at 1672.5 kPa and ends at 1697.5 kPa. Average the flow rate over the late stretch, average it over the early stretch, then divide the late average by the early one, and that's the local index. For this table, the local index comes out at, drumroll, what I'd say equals 0.90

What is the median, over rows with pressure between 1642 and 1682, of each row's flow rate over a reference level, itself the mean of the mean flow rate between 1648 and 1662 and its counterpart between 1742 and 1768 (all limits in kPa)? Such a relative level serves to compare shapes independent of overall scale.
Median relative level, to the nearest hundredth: 1.06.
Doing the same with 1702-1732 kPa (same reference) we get 1.12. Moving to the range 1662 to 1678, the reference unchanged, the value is 1.23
